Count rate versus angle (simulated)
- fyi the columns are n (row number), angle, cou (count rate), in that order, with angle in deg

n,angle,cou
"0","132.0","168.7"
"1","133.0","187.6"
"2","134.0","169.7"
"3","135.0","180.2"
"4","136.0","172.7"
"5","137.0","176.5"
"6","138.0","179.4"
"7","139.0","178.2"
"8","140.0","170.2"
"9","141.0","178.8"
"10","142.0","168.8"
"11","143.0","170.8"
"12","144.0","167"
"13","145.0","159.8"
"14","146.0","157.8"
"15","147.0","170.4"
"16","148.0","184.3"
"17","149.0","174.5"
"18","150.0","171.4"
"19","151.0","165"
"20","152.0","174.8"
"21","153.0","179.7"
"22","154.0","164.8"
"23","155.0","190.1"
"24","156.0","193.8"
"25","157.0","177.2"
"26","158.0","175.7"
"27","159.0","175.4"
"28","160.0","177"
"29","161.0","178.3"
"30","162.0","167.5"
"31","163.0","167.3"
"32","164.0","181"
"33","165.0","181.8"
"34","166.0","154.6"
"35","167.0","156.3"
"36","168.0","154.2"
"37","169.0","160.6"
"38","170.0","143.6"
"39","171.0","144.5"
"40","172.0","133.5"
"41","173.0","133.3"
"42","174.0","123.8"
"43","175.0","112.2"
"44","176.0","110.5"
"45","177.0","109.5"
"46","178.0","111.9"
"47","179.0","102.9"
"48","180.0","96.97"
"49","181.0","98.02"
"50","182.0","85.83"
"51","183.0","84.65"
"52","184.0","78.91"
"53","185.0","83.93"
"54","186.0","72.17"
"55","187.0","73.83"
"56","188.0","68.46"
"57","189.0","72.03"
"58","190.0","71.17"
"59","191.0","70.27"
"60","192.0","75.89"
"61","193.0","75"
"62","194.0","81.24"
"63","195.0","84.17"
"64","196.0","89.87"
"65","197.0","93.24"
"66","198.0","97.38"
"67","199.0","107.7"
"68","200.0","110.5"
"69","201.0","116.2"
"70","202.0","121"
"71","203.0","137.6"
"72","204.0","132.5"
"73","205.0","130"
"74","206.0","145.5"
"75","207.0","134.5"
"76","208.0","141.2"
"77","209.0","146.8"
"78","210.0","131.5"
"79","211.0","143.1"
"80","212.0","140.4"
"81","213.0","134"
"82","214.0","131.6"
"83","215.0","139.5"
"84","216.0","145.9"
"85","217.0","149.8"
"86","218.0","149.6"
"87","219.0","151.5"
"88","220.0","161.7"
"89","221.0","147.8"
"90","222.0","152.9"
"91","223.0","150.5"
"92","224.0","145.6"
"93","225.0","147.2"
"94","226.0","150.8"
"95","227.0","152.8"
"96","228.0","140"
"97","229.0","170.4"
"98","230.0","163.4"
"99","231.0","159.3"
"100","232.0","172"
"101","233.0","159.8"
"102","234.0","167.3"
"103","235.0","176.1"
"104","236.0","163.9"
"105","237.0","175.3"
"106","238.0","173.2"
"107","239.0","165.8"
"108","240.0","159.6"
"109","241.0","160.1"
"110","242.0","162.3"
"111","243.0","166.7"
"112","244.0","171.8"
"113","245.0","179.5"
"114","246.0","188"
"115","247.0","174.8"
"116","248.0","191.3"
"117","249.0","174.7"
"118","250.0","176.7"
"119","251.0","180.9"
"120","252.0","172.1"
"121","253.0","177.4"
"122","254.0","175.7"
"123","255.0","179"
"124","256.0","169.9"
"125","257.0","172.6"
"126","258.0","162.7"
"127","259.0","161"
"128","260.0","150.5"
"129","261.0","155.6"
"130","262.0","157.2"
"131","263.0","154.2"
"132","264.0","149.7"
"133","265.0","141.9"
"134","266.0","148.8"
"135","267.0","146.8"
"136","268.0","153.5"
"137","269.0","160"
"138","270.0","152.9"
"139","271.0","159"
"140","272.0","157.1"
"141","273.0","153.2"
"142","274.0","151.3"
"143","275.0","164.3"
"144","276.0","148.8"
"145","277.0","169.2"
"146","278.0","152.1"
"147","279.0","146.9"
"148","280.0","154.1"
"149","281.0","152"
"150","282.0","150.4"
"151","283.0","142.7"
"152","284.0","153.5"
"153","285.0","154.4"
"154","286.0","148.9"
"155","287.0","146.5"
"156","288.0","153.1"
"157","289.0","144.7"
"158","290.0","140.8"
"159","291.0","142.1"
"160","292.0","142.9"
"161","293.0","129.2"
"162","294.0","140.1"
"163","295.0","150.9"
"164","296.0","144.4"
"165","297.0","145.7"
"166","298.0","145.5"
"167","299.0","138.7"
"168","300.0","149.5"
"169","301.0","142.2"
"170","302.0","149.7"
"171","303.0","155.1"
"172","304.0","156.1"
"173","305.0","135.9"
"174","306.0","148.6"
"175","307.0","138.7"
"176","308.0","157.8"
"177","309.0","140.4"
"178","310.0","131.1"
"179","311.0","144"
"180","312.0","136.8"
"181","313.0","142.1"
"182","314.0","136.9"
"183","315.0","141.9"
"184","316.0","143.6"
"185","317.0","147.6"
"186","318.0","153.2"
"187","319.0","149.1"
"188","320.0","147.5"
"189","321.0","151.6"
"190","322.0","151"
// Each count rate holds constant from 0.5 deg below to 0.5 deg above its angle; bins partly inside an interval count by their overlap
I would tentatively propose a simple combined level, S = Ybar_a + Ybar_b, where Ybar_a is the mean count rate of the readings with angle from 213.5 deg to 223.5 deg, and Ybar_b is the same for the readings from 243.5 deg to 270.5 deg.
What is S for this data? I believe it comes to 314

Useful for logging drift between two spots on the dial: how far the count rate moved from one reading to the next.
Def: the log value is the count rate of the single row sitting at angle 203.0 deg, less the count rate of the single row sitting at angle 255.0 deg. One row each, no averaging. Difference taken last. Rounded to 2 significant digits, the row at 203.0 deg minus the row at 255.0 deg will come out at -41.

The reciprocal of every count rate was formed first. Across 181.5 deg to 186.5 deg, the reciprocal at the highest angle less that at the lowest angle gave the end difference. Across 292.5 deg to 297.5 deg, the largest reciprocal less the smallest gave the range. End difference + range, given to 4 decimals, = 0.0033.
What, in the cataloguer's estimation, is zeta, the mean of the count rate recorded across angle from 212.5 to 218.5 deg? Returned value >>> 142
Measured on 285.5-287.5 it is 148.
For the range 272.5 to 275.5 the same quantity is 156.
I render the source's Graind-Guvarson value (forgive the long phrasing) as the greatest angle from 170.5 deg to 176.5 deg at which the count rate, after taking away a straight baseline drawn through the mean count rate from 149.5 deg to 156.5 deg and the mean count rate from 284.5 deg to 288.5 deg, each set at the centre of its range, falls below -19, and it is 176.0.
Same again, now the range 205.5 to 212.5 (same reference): 212.0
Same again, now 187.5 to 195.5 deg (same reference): 195.0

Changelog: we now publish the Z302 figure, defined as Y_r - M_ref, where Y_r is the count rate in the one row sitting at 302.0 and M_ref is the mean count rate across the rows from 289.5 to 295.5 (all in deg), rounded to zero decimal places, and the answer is 9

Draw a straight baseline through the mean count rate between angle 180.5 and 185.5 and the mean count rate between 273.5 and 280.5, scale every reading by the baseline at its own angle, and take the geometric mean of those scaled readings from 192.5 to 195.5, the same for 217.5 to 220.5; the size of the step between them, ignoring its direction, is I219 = 0.52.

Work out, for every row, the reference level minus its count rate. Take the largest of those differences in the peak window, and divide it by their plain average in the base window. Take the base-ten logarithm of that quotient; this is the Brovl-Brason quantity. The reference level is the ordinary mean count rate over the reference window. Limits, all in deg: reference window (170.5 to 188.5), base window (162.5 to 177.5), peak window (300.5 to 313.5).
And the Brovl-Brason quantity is -0.16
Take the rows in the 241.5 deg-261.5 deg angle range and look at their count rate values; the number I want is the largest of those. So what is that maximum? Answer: 191.3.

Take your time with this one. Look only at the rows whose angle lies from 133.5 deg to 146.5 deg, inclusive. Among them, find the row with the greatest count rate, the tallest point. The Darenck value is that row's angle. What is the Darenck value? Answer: 135.0 deg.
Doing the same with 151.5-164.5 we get 156.0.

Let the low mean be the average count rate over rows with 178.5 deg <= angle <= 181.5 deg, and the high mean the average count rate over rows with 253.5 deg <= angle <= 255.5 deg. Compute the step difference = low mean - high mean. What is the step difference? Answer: -78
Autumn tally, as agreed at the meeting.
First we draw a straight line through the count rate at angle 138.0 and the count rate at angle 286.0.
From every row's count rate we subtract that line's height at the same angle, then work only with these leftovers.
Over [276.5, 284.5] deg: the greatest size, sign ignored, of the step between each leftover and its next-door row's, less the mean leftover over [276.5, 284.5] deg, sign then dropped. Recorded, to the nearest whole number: 14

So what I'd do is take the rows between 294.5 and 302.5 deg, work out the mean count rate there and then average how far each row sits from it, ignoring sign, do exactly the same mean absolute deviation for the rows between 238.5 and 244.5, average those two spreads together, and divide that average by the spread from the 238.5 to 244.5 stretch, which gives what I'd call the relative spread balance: 0.92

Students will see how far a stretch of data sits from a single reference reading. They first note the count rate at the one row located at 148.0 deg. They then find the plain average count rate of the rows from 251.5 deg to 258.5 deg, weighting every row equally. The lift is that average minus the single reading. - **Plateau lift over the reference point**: -12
